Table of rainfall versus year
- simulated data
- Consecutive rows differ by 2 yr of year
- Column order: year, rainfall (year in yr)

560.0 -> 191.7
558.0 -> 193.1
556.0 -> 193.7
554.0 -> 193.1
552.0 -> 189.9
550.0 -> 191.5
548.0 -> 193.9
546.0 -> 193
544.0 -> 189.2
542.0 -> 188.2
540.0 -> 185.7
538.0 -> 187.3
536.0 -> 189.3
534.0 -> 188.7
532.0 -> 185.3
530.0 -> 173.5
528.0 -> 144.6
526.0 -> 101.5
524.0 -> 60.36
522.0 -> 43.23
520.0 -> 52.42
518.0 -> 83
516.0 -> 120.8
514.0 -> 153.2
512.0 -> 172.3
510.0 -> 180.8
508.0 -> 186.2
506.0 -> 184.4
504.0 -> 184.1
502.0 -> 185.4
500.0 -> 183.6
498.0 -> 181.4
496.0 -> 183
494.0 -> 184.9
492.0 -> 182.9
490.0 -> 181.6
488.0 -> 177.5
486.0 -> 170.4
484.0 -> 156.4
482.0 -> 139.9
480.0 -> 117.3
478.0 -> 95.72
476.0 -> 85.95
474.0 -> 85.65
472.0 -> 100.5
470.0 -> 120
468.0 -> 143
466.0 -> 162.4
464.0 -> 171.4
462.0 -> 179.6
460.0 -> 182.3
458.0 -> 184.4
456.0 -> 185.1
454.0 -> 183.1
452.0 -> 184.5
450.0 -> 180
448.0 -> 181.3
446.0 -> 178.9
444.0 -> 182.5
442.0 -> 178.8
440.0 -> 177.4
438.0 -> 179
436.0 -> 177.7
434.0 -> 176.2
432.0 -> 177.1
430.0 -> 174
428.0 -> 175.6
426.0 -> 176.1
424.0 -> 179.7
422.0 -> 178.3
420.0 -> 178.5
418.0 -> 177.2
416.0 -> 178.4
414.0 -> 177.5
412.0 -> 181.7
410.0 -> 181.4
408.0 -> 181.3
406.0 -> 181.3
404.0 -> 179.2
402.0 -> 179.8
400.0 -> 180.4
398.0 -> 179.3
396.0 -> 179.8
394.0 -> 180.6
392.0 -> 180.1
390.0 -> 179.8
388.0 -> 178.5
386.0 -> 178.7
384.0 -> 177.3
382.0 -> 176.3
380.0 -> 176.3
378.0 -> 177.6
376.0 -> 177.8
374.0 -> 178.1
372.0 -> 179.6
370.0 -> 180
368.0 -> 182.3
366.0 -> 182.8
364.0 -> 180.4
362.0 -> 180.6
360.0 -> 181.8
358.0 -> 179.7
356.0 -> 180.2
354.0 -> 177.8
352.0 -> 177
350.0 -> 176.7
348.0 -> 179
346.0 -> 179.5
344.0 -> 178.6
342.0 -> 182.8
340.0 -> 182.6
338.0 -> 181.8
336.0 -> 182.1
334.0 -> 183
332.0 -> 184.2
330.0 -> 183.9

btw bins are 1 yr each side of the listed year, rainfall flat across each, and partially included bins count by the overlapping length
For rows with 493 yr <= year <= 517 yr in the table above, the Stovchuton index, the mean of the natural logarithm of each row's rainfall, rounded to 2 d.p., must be 5.16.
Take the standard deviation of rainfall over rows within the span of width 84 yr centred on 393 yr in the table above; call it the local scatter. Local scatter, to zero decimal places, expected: 2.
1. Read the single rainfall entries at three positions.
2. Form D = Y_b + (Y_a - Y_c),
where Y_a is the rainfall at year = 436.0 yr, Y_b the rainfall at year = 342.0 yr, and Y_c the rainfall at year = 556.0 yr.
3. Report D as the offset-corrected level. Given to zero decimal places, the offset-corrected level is 167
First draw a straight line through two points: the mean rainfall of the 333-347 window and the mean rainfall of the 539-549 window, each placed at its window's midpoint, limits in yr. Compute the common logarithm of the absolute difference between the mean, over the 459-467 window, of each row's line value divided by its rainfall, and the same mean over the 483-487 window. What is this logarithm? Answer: -1.1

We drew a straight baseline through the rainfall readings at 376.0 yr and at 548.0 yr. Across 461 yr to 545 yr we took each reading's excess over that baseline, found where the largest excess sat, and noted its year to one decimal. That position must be 536.0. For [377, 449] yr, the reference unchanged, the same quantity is 394.0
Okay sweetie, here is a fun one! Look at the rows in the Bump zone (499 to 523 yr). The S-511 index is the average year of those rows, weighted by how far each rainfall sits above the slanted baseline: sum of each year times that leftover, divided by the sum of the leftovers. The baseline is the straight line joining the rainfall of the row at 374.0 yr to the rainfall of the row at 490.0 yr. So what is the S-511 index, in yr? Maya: 519.5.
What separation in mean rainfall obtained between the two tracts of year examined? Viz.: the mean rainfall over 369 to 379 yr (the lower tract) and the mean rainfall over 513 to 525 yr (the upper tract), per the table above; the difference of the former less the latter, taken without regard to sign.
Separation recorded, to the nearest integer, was 93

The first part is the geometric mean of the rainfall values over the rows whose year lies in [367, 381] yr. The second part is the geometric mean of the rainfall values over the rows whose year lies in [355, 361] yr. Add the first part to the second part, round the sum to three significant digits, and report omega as 359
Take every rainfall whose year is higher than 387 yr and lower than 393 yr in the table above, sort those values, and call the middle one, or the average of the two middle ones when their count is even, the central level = 180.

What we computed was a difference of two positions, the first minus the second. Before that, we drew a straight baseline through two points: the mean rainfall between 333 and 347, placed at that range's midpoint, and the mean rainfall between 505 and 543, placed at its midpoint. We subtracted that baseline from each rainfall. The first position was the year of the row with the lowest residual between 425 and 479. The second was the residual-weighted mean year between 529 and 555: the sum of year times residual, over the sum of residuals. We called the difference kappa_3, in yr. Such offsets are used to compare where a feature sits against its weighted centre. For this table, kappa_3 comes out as -68.8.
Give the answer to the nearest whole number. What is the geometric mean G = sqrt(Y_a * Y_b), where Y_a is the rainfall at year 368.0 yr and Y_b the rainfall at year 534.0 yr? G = 185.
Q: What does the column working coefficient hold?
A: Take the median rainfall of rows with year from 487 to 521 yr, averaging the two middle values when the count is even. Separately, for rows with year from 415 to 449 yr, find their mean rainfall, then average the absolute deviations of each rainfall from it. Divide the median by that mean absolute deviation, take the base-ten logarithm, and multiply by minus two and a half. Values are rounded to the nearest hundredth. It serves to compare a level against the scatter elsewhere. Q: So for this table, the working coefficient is -5.18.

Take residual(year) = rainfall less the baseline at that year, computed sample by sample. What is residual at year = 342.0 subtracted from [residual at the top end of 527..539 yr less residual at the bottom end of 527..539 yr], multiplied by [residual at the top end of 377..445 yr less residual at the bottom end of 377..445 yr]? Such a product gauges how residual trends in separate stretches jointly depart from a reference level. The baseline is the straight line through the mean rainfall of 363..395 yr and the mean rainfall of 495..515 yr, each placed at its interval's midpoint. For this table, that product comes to 185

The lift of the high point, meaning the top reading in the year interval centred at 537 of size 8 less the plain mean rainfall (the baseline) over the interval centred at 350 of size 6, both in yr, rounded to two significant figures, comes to 12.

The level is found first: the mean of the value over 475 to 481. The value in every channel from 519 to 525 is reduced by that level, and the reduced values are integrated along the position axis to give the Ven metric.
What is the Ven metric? -286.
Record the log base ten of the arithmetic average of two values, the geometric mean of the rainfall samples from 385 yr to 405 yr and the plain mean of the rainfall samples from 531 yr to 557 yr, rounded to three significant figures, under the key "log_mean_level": 2.27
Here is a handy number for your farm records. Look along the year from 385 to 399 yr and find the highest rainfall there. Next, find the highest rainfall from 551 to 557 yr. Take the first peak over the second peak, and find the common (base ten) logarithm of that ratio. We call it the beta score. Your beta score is -0.03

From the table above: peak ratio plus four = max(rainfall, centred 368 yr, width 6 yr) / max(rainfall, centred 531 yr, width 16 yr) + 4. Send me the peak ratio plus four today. 4.97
